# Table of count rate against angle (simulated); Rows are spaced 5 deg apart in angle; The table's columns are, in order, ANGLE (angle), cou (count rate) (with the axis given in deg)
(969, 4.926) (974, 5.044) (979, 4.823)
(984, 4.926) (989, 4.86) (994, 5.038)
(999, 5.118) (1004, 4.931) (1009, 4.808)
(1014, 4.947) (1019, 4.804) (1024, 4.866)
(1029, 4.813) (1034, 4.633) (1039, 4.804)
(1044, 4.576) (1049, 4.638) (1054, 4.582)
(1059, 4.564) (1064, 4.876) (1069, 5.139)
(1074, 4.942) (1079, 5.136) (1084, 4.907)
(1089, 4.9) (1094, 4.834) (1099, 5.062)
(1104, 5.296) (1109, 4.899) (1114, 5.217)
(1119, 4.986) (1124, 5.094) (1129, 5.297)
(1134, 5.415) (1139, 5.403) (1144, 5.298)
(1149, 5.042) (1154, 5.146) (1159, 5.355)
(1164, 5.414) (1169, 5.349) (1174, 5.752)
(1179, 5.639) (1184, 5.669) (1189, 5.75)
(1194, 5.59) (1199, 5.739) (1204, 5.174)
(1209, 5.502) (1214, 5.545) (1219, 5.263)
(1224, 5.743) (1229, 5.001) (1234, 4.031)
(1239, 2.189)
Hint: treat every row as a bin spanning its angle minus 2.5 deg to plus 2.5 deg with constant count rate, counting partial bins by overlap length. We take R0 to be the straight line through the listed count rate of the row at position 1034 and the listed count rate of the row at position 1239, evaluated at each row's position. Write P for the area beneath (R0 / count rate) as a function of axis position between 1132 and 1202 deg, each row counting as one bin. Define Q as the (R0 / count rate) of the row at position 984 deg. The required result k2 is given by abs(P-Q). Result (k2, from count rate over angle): 38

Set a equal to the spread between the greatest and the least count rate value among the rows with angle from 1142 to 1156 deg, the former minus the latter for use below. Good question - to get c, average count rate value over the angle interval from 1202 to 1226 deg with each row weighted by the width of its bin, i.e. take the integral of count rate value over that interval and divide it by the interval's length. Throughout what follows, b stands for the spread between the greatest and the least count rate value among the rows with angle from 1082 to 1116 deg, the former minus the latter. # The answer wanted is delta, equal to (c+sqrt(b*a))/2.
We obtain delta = 2.9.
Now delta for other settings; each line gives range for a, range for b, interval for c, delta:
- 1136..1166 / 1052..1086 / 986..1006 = 2.7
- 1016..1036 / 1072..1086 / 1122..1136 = 2.8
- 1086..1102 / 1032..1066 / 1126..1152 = 2.8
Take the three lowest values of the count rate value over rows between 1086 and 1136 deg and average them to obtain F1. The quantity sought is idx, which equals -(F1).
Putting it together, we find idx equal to -4.9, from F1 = 4.9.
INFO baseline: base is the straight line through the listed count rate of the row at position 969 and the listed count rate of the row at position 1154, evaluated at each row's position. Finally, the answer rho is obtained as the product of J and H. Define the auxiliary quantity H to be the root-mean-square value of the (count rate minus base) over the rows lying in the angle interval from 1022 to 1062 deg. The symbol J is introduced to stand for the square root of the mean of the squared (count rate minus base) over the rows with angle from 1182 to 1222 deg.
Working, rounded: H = 0.351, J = 0.39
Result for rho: 0.14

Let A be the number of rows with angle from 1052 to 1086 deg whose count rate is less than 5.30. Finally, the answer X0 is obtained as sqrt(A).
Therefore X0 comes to 2.65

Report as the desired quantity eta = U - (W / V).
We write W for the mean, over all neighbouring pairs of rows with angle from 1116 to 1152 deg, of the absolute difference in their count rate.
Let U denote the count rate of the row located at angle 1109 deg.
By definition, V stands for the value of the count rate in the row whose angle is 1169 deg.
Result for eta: 4.9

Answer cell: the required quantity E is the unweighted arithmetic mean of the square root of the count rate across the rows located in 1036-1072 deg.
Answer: 2.18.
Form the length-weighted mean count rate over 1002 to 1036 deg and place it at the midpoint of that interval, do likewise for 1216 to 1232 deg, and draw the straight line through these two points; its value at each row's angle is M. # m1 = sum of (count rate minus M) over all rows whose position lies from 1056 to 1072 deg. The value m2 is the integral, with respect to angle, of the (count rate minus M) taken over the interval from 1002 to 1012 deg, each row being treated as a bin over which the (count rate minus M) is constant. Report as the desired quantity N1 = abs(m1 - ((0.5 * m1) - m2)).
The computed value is 1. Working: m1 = -0.2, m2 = 1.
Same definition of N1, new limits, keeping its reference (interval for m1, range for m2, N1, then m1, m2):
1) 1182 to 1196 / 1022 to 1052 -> 4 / 1.3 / -5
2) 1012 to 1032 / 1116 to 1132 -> 1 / 0.1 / 1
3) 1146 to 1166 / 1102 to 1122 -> 1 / 0.4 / 1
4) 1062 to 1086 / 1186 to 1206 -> 7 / 0.2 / 7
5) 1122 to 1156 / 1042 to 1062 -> 6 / 1.0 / -6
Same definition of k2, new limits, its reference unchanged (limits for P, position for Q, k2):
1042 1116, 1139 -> 61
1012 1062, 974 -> 48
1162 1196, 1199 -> 17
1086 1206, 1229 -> 75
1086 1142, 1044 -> 39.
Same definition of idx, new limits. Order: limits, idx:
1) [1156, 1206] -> -5.3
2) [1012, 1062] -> -4.6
